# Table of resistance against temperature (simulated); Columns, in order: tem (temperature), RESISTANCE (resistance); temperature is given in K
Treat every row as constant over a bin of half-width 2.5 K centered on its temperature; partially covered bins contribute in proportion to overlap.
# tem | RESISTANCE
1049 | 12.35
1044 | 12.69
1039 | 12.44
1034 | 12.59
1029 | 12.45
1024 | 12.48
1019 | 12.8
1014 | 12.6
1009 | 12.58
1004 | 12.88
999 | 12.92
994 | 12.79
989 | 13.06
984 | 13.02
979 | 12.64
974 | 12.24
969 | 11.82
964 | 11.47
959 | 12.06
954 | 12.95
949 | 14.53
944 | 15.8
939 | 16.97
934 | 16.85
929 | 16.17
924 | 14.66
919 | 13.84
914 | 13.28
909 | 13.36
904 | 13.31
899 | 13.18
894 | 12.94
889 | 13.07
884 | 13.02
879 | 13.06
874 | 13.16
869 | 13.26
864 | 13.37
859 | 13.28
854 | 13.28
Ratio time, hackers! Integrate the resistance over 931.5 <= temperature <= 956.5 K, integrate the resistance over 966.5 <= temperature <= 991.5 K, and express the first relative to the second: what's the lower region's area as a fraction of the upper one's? 1.23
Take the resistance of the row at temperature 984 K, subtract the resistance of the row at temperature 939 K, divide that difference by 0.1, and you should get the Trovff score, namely -39.5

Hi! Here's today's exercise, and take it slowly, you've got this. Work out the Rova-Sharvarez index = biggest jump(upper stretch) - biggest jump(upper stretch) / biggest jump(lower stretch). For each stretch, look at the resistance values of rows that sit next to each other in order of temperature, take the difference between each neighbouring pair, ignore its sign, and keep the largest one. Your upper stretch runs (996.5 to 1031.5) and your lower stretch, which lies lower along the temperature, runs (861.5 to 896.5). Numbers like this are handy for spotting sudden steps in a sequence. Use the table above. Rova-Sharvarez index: -2.1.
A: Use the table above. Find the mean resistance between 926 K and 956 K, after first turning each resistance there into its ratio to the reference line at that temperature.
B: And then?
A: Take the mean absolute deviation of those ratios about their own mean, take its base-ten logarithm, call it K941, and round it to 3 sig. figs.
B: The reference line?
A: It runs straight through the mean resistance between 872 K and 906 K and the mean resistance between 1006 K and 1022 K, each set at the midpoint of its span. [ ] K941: -1.04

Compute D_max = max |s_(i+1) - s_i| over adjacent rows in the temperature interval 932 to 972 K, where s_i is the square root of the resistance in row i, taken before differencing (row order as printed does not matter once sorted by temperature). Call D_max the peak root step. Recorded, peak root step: 0.21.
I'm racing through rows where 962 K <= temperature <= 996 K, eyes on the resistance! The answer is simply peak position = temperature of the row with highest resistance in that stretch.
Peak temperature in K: 989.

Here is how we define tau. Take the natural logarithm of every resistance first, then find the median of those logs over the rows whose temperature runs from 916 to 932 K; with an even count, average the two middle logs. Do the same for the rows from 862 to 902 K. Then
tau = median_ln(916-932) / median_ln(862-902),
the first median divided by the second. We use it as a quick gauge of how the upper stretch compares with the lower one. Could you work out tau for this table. 1.04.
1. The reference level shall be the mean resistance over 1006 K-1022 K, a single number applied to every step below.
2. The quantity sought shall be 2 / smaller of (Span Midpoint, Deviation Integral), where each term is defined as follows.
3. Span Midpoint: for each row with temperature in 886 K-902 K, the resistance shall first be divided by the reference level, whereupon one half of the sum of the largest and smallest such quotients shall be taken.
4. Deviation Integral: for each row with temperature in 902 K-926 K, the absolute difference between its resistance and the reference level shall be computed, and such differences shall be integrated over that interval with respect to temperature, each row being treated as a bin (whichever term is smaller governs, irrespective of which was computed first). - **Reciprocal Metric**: 1.939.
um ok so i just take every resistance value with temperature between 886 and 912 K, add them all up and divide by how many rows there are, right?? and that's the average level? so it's 13.2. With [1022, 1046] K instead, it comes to 12.5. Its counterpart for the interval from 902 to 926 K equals 13.7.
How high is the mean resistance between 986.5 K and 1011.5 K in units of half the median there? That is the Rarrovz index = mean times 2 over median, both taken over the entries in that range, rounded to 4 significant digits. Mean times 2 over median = 1.995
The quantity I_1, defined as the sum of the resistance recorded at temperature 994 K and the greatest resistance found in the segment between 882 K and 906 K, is 26.1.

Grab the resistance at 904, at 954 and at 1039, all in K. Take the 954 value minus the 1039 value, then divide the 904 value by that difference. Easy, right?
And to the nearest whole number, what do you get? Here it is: 26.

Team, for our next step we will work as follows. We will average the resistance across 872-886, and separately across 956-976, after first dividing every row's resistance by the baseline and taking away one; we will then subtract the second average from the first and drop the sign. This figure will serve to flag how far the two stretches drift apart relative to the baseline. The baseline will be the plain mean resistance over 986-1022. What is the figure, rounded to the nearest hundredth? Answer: 0.09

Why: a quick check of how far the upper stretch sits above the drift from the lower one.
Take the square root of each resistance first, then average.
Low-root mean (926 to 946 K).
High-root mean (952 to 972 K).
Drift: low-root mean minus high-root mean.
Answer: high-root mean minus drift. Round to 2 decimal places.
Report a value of 2.89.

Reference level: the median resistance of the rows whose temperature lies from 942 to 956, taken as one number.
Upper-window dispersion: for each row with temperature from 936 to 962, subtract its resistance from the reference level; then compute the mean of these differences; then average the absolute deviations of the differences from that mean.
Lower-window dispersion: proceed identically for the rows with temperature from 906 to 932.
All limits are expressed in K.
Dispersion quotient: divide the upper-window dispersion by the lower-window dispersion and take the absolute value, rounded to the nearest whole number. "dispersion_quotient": 2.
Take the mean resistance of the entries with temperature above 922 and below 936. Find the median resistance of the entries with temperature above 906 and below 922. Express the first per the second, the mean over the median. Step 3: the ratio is 1.19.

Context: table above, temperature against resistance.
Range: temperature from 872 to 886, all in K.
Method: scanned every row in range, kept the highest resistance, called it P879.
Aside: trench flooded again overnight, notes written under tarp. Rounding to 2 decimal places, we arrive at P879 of 13.16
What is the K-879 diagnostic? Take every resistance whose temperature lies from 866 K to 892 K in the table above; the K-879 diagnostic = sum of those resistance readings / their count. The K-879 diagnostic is 13.1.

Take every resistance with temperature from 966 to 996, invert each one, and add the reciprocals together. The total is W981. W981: 0.477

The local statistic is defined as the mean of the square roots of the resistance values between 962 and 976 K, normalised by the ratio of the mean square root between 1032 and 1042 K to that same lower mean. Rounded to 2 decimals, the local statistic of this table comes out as 3.35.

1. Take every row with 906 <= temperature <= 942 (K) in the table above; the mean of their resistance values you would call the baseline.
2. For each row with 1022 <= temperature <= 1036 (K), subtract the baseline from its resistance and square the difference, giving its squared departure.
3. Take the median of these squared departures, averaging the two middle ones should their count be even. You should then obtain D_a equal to 6.4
